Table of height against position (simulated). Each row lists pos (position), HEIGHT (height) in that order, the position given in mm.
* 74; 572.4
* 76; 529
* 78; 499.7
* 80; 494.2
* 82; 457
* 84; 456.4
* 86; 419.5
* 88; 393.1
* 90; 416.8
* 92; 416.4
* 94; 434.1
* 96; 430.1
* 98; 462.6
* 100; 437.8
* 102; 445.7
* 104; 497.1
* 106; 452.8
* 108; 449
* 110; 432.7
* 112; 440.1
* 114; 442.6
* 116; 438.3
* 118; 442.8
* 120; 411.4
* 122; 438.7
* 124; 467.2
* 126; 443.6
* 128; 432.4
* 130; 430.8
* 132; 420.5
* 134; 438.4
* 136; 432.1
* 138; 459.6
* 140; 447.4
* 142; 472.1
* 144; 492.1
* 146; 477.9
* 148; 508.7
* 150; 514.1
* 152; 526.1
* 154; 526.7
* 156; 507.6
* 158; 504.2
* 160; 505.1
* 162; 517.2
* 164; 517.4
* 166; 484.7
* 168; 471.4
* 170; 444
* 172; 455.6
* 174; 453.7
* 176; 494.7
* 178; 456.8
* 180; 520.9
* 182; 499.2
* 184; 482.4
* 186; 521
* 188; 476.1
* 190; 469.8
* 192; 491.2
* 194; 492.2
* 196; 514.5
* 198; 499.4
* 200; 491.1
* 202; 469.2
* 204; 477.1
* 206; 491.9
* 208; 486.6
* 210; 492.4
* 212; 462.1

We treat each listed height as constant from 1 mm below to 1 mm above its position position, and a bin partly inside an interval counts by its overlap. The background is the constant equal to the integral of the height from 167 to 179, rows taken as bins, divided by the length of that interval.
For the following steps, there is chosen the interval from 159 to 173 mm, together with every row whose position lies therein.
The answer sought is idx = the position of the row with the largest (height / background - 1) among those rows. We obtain 164 mm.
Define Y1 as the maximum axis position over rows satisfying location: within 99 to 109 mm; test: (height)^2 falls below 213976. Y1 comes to 108 mm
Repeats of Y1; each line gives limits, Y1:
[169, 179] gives 178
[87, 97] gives 96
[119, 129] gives 128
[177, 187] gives 178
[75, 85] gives 84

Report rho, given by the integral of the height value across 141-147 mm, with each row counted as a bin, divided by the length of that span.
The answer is 481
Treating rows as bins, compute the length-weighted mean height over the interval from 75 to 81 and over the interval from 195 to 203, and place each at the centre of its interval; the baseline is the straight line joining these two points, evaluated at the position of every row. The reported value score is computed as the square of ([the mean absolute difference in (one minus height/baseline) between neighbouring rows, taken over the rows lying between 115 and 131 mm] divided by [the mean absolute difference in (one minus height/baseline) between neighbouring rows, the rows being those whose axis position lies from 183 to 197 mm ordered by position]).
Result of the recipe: 0.6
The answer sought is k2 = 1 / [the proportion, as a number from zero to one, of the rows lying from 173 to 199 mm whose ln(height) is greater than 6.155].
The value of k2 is 1.3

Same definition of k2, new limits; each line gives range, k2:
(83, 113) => 15.0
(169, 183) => 2.3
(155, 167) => 1.0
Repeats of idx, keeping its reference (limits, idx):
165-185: 180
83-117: 104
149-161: 154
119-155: 154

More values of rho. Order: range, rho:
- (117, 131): 438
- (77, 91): 448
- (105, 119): 443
